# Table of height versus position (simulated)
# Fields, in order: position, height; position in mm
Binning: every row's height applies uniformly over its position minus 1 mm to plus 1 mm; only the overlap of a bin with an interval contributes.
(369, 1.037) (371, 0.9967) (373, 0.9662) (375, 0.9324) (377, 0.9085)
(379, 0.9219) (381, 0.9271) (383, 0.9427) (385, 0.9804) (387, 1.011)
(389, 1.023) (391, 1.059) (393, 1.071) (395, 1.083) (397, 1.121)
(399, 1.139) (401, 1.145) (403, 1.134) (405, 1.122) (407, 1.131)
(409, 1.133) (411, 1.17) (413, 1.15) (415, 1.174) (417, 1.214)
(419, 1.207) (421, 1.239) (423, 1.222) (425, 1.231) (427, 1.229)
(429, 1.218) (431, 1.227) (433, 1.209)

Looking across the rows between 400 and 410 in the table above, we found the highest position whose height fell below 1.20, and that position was 409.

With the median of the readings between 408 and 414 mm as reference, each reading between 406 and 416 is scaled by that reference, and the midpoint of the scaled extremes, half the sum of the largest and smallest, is 1.00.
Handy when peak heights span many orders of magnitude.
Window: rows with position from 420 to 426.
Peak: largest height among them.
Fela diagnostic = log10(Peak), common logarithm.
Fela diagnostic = 0.093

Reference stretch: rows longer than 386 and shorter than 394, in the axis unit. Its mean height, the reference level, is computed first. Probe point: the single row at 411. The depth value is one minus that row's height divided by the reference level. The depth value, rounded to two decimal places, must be -0.12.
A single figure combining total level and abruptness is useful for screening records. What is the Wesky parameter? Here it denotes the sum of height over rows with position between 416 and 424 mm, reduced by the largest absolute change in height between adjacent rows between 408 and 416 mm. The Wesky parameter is 4.8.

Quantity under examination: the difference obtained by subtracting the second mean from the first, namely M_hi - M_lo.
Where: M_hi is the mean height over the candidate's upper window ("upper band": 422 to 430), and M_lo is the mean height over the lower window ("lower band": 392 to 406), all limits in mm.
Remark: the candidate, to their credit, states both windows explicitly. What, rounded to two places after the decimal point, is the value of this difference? 0.11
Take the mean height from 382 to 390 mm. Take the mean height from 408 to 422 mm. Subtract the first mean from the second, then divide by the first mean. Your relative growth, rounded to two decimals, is 0.20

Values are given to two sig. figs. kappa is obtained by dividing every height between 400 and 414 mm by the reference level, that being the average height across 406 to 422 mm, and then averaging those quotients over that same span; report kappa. 0.97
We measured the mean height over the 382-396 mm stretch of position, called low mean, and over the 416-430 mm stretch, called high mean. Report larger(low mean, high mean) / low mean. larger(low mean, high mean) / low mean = 1.19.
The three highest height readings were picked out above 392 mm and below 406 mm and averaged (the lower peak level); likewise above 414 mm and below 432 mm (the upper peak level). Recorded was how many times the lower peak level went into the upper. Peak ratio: 1.08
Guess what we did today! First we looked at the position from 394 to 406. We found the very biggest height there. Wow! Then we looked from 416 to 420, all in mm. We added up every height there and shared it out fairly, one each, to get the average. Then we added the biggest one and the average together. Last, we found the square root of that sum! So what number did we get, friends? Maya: 1.53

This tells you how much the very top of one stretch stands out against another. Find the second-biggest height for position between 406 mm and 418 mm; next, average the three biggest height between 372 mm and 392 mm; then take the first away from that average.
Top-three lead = -0.14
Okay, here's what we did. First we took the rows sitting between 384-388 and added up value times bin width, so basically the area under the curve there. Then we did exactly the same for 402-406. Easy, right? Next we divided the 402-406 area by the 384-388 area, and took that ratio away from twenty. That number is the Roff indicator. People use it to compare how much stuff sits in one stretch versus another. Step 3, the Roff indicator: 18.87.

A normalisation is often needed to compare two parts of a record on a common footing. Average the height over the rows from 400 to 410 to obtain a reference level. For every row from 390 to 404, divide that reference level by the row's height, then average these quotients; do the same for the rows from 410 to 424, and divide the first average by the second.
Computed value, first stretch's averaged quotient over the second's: 1.08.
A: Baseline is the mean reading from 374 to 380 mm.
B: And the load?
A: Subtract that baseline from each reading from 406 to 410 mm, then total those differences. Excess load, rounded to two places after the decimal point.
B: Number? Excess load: 0.42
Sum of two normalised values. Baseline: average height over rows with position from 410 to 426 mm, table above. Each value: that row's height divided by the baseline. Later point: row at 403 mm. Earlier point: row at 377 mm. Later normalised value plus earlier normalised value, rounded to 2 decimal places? 1.70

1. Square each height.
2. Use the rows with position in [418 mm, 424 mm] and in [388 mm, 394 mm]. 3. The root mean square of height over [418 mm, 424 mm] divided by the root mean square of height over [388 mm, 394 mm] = 1.16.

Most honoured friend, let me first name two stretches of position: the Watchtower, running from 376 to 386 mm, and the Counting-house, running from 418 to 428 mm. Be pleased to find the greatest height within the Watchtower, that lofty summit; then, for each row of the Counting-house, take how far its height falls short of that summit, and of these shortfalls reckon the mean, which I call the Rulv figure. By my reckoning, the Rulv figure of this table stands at -0.25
